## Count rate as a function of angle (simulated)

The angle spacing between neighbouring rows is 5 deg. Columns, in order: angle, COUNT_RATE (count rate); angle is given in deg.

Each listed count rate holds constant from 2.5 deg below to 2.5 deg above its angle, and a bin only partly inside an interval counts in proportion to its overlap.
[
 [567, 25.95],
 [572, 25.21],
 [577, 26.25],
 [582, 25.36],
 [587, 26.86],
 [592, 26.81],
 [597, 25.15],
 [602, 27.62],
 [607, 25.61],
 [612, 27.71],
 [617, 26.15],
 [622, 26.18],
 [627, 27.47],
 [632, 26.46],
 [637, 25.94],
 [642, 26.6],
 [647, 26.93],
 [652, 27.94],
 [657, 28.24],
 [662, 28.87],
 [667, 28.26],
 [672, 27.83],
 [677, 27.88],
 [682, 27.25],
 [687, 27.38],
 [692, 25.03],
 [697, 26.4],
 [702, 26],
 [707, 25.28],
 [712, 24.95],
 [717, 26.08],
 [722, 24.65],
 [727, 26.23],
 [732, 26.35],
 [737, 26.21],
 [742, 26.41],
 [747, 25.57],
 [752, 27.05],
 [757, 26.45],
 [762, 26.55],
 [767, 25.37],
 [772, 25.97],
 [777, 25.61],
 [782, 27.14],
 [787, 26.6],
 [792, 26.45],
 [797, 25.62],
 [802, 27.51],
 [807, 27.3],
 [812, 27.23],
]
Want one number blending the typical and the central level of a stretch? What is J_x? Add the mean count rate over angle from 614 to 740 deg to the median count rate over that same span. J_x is 53.1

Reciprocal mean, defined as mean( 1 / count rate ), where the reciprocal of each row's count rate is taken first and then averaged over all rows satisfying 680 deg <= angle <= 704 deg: 0.0379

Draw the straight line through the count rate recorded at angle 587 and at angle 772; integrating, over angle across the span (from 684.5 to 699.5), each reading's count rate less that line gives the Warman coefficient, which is -1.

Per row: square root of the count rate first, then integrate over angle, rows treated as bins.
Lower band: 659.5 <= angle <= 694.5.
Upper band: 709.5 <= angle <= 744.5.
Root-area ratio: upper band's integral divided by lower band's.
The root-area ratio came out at 0.969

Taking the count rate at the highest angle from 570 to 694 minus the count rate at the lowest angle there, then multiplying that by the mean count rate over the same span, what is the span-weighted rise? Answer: -5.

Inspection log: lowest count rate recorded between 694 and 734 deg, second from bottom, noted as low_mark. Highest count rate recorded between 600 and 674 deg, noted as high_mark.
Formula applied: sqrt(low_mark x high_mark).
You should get 26.84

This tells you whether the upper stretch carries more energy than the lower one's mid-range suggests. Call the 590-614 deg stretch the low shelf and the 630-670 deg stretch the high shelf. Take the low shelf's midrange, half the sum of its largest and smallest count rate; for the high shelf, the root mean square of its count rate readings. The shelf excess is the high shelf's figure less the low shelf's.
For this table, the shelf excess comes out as 1.0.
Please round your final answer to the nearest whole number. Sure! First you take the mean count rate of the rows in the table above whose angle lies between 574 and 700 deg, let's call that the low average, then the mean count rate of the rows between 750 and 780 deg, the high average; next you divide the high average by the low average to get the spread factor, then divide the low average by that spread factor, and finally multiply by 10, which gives 276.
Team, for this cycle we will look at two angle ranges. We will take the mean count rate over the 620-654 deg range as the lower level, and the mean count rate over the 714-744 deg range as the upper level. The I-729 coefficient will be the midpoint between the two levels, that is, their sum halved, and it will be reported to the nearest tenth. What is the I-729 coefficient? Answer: 26.4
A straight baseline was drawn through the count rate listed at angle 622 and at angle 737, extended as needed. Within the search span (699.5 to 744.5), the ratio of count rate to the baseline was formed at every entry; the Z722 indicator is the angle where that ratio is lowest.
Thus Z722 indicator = 722 deg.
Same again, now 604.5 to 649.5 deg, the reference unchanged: 607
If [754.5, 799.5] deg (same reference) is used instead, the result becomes 767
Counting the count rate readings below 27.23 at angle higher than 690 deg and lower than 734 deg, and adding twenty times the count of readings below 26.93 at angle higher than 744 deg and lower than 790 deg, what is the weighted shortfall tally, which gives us 149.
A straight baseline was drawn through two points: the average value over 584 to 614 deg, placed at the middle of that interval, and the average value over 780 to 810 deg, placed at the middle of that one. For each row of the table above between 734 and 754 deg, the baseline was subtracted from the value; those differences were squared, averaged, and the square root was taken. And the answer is 0.7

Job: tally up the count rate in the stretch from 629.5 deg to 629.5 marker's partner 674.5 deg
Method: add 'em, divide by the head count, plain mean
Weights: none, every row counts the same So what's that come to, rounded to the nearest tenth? 27.5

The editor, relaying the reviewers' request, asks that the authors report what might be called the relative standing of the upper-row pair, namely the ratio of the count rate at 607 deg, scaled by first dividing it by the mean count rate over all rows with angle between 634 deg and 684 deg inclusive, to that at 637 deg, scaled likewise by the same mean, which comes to 0.99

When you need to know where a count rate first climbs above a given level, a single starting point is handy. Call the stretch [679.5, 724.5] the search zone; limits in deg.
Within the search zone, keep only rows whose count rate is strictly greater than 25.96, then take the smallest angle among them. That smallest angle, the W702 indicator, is 682 deg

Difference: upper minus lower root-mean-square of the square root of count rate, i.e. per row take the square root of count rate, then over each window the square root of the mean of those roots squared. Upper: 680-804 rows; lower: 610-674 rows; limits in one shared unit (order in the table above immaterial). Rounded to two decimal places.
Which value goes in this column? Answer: -0.11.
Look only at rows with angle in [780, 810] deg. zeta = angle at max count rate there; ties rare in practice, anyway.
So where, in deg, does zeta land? 802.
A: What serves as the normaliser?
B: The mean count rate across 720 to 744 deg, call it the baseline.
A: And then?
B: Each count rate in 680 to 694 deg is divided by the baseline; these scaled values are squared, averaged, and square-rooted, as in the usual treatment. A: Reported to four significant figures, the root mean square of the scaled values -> 1.023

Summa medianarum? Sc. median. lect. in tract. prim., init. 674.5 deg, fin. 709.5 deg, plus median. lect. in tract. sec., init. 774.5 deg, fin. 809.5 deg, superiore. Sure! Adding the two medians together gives 53.0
